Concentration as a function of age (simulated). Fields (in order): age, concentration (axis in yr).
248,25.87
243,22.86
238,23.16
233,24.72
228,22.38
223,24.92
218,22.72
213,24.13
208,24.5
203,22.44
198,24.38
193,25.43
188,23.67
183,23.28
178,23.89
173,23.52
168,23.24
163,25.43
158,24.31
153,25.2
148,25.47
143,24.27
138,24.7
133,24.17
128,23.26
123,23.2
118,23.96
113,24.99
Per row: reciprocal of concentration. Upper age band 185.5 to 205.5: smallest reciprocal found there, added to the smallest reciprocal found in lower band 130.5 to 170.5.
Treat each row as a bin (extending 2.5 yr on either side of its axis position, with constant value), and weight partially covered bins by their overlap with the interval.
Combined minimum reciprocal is 0.0786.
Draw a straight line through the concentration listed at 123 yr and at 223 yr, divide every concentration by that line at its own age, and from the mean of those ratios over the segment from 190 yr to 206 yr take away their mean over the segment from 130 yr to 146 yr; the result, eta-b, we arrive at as -0.056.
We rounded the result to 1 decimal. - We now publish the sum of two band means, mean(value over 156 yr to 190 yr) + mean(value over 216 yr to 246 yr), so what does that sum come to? 47.4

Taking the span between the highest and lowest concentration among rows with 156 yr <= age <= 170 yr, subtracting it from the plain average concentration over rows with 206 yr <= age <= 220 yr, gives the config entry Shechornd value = 21.6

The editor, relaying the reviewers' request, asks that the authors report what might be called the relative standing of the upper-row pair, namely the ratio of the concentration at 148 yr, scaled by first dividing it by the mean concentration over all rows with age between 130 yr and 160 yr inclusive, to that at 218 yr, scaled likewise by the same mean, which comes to 1.12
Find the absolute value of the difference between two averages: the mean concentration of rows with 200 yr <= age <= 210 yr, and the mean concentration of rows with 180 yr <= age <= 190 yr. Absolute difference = 0.0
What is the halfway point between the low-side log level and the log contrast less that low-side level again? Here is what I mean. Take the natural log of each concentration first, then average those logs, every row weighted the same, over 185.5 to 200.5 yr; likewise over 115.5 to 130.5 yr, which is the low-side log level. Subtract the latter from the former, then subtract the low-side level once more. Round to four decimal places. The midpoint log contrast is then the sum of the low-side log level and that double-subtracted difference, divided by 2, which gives 0.0211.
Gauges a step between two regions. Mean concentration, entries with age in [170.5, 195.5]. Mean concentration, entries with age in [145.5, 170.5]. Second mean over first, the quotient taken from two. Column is 0.97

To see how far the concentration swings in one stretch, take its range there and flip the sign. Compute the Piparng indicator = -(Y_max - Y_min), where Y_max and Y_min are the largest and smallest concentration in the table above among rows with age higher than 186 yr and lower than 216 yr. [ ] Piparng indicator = -2.99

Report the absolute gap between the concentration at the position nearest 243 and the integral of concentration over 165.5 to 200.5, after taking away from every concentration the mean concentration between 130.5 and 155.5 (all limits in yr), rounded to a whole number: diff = 28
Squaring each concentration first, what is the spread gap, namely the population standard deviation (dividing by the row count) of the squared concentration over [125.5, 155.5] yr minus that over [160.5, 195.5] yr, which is -8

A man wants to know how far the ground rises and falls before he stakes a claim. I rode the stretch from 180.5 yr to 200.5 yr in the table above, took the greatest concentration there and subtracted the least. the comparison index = 2.15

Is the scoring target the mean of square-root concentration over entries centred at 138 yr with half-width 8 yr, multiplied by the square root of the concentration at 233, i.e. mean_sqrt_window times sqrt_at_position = 24.5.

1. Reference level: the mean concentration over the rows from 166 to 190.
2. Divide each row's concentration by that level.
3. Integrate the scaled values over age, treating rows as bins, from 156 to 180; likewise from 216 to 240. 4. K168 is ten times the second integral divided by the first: 9.8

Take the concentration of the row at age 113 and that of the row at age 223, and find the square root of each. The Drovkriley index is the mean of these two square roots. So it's 5.00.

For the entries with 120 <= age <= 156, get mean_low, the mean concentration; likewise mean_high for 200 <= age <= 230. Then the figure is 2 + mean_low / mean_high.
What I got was 3.03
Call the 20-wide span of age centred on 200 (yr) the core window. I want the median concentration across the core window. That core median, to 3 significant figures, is 24.4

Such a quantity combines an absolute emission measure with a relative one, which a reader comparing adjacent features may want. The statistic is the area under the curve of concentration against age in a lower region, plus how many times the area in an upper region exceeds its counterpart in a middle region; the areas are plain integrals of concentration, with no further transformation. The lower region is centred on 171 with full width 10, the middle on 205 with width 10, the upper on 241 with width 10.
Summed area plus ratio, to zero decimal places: 235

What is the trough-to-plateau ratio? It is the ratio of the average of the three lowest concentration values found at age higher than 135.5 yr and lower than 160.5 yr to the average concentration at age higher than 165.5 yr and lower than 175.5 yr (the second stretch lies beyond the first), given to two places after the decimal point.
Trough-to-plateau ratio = 1.04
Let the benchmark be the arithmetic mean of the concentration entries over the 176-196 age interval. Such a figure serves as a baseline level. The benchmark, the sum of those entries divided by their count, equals 24.1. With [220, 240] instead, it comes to 23.8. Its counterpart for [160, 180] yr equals 24.0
